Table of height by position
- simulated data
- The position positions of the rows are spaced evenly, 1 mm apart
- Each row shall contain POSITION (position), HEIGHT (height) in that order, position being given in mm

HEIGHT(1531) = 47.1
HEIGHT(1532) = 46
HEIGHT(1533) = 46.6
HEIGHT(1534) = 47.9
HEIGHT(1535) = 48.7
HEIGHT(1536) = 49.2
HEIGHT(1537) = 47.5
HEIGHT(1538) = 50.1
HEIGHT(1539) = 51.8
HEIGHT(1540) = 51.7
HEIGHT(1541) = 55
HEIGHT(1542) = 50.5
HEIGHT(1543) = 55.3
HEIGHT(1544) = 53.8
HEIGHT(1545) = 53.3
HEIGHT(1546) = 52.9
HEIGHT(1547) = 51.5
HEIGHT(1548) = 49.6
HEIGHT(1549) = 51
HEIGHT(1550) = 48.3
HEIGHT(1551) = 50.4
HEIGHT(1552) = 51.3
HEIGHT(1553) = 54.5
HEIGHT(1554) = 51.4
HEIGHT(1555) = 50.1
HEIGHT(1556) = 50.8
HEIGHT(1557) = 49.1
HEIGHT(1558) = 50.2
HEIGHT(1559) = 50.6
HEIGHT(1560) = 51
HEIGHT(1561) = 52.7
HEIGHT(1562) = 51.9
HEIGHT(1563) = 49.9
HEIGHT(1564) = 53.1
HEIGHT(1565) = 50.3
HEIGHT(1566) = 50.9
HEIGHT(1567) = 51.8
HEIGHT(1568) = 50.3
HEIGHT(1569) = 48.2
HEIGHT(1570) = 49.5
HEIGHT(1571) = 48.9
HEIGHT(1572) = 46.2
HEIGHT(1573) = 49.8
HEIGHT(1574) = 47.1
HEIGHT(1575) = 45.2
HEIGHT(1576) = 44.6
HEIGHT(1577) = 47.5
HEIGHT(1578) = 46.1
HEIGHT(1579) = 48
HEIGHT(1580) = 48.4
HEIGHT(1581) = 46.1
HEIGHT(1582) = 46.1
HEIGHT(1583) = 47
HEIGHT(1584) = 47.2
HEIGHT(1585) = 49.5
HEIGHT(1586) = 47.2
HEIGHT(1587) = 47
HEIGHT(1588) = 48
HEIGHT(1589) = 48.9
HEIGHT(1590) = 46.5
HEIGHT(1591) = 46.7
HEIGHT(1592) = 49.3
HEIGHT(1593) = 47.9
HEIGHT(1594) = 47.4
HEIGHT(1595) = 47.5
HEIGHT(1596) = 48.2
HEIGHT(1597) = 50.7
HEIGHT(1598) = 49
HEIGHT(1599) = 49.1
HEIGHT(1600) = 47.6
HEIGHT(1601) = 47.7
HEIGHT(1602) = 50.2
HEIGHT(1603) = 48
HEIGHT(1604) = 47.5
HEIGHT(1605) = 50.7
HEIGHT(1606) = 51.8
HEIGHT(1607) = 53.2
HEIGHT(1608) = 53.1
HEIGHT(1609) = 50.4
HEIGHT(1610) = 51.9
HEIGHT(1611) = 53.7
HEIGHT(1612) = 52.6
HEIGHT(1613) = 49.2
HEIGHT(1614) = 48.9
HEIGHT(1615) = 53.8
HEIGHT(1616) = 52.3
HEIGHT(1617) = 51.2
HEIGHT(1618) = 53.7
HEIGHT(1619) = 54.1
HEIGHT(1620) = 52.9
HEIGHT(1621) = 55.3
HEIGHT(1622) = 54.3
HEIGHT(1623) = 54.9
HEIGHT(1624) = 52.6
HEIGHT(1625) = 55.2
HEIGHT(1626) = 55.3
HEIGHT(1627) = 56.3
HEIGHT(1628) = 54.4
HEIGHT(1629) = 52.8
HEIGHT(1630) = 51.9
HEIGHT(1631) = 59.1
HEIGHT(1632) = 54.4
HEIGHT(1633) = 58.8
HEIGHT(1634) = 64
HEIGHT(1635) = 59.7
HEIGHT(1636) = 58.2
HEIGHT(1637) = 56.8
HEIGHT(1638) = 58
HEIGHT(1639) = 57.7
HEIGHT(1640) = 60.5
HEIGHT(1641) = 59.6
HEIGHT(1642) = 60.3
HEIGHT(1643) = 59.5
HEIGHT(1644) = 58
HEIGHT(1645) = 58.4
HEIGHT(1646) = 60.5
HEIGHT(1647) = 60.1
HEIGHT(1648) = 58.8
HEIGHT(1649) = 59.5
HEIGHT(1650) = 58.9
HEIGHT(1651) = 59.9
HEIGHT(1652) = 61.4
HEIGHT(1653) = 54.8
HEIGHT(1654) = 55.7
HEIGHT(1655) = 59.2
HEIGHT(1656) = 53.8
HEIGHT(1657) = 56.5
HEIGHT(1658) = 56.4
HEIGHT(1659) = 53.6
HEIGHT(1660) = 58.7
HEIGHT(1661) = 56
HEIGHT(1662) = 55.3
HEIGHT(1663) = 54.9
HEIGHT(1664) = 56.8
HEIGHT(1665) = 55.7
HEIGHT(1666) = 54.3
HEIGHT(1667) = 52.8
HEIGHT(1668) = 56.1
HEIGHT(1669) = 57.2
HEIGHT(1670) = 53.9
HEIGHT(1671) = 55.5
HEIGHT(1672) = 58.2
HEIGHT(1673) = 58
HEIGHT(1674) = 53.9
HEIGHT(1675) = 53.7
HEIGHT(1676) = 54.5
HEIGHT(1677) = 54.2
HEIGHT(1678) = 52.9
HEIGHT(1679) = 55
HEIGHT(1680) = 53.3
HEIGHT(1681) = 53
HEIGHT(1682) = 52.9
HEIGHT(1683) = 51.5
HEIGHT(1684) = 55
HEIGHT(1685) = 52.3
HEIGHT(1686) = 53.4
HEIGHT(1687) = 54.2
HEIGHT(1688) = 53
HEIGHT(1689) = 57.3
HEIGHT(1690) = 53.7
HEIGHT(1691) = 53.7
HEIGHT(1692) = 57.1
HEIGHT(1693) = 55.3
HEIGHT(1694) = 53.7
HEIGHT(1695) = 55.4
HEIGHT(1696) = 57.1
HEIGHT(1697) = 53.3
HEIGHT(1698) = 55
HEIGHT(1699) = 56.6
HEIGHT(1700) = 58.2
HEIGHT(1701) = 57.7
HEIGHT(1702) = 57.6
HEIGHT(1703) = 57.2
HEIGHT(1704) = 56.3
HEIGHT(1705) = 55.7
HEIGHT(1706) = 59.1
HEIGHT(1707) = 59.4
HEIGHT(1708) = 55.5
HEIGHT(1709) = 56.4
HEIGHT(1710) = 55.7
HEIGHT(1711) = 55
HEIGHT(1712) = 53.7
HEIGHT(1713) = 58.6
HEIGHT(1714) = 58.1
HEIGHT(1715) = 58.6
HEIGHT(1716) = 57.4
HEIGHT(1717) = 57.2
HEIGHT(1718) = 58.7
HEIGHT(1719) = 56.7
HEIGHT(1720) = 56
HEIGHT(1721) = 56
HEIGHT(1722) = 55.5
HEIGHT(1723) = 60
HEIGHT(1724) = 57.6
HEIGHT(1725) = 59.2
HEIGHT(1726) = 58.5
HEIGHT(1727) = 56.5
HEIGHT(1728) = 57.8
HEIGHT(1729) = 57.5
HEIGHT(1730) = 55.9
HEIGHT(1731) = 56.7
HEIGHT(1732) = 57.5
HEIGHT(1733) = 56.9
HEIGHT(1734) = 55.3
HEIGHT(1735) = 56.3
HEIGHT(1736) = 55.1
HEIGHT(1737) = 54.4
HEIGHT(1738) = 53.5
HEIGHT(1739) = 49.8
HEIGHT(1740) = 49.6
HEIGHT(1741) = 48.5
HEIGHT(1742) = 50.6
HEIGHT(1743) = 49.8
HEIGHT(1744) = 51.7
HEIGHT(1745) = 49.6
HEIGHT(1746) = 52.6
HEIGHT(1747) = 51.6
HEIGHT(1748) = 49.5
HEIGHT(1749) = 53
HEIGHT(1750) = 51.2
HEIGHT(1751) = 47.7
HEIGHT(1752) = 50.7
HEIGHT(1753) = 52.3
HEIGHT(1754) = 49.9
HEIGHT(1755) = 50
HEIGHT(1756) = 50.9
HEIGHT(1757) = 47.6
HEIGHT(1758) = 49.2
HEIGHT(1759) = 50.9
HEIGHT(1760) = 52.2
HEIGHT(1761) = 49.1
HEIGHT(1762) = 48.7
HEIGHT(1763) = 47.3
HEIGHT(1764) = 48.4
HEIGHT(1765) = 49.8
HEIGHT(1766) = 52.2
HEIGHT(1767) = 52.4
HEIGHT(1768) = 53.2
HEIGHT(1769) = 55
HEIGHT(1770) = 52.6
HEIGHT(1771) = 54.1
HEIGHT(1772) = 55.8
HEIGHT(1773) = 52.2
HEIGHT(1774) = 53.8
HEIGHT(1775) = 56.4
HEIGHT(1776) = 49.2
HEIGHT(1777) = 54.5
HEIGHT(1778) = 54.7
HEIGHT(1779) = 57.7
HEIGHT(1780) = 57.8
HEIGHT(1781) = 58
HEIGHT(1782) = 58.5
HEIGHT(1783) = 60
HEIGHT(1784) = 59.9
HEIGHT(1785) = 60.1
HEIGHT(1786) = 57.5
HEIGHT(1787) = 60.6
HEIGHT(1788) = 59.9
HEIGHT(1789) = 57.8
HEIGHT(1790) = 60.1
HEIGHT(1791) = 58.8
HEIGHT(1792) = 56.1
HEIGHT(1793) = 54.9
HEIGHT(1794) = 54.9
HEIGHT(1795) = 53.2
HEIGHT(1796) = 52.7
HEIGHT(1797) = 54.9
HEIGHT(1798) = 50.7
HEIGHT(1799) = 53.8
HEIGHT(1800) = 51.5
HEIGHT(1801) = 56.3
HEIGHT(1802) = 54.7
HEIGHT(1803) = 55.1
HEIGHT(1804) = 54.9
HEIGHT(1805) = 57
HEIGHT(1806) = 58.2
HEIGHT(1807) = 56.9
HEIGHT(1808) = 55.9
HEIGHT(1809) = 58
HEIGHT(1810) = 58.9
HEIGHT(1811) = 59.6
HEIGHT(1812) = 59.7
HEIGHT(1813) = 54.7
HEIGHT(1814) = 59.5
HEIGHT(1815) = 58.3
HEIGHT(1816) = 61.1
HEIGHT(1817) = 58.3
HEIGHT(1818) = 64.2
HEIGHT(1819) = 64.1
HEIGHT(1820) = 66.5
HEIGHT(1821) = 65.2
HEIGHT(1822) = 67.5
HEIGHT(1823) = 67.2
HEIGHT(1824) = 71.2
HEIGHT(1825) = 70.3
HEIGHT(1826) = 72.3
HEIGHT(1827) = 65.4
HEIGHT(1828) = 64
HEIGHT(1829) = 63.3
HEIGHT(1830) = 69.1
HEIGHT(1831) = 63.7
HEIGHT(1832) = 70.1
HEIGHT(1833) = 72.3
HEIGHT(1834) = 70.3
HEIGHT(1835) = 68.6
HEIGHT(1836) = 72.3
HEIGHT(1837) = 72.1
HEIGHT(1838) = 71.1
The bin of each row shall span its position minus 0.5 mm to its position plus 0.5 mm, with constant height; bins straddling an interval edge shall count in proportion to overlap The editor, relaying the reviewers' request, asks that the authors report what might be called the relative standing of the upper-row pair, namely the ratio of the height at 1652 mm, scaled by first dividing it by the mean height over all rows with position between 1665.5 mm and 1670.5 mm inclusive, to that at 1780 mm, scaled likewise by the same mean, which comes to 1.06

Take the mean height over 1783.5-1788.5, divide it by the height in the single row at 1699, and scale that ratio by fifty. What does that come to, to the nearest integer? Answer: 53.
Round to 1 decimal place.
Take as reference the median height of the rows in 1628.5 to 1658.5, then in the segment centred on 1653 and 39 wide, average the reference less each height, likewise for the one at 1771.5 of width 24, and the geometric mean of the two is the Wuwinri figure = 2.6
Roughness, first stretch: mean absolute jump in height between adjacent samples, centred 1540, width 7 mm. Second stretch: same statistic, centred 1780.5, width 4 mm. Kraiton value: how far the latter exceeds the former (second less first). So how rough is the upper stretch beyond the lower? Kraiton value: -2.6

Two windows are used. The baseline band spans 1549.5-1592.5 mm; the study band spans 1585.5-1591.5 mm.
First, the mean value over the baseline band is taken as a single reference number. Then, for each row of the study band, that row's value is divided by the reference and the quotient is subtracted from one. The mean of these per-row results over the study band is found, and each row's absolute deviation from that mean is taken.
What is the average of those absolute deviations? 0.015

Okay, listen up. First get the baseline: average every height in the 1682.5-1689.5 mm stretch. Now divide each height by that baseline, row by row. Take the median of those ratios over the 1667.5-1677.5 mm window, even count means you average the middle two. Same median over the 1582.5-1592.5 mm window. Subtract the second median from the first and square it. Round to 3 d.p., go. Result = 0.021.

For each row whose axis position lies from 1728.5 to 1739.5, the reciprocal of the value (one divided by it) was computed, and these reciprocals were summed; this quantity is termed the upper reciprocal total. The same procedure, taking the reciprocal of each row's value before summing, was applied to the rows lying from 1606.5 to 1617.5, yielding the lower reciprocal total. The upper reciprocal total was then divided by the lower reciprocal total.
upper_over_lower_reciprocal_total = 0.94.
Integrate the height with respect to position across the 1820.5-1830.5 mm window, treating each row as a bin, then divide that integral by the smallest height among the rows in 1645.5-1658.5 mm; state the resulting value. 13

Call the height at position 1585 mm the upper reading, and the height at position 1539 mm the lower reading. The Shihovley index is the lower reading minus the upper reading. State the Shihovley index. 2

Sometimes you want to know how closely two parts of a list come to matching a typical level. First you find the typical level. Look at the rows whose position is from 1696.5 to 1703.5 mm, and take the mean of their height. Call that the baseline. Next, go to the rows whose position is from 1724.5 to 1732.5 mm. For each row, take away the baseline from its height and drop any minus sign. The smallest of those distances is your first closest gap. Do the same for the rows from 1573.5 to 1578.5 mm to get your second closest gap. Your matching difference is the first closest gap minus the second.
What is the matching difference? -9.0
